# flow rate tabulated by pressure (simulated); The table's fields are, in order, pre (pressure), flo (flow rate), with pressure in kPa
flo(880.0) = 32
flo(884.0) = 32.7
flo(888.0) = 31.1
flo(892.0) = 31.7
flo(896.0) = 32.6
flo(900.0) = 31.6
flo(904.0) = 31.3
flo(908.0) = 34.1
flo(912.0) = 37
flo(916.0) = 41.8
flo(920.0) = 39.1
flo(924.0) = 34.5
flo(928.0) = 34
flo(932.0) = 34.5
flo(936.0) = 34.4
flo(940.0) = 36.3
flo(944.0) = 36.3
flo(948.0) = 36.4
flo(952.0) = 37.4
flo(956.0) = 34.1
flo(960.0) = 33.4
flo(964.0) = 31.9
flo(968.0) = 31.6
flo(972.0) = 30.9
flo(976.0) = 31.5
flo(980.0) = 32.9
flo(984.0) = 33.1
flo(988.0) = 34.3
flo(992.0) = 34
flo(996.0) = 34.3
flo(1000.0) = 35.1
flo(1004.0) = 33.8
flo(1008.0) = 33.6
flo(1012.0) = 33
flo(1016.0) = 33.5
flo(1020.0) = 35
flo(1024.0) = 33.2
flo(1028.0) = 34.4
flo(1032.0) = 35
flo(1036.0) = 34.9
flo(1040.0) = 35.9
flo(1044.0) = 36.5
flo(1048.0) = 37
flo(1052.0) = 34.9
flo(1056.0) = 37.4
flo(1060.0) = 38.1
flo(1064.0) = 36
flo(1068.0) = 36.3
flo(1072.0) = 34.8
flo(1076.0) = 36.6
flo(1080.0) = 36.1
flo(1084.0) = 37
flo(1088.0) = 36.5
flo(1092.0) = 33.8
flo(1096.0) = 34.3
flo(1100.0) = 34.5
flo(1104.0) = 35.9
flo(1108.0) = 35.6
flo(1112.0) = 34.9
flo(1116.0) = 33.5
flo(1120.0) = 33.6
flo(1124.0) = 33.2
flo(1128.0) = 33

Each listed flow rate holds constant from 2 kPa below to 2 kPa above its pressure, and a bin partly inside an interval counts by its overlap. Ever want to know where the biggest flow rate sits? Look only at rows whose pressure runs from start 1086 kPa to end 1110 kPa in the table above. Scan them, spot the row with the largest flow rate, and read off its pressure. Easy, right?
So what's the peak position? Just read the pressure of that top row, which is 1088.0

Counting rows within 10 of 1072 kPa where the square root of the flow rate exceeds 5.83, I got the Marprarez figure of 5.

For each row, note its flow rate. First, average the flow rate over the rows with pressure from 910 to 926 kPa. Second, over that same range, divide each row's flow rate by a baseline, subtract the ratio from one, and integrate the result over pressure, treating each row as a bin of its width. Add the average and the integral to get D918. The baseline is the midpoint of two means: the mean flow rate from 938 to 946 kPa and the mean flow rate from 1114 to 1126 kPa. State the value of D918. 36.6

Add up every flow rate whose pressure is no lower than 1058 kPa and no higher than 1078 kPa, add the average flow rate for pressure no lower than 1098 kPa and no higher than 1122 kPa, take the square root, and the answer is 14.71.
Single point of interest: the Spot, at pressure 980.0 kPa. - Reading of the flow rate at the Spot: 32.9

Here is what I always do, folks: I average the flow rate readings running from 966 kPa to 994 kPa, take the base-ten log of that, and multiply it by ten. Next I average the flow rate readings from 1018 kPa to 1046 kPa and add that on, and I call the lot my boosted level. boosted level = 50.12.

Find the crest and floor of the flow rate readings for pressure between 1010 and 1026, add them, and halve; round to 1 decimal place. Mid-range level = 34.0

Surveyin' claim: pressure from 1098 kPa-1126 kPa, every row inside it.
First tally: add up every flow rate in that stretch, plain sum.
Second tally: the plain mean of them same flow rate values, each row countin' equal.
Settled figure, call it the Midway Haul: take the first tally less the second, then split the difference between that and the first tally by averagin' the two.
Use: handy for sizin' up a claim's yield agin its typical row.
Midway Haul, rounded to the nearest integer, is 224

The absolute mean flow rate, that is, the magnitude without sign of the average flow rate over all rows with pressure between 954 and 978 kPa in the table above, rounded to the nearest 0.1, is 32.2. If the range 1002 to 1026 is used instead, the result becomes 33.7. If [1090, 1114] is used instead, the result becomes 34.8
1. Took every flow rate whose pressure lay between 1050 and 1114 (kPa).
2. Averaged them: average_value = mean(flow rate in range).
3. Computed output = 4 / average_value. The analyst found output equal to 0.112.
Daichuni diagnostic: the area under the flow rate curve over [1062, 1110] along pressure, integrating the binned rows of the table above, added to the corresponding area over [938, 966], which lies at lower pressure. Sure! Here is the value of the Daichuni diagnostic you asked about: 2693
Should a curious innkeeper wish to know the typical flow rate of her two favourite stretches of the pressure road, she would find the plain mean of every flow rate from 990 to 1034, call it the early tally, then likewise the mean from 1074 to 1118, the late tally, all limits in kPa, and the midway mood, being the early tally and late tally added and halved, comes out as 34.7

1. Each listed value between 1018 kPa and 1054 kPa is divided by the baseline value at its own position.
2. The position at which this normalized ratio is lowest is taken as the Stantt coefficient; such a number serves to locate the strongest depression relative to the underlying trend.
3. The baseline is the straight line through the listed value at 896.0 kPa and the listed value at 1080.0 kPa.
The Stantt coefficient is 1024.0 kPa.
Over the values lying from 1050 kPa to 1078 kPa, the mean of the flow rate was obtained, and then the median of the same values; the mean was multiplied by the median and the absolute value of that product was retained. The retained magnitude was 1318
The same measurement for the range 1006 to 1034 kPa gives 1141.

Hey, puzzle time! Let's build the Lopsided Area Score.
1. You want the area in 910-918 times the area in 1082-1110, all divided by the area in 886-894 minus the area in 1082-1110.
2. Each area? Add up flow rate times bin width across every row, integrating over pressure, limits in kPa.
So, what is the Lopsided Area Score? -422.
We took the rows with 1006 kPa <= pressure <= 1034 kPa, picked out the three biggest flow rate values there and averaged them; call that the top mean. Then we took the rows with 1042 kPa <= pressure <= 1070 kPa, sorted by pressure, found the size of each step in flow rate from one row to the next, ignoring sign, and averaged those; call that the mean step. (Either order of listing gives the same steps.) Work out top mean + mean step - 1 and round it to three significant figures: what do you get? 35.2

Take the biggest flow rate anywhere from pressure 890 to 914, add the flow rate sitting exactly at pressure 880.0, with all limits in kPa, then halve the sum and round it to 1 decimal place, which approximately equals 34.5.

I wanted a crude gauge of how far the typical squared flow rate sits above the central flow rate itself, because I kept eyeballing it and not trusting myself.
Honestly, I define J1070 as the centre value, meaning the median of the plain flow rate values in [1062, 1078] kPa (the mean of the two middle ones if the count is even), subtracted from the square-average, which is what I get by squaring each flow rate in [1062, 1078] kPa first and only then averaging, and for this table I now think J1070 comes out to 1255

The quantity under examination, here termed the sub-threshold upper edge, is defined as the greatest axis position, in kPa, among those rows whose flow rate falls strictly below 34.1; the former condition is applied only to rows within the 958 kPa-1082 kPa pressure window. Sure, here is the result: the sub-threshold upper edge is 1024.0 kPa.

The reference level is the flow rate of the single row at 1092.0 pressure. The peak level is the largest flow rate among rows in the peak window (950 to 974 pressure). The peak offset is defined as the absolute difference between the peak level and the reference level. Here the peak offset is 3.6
